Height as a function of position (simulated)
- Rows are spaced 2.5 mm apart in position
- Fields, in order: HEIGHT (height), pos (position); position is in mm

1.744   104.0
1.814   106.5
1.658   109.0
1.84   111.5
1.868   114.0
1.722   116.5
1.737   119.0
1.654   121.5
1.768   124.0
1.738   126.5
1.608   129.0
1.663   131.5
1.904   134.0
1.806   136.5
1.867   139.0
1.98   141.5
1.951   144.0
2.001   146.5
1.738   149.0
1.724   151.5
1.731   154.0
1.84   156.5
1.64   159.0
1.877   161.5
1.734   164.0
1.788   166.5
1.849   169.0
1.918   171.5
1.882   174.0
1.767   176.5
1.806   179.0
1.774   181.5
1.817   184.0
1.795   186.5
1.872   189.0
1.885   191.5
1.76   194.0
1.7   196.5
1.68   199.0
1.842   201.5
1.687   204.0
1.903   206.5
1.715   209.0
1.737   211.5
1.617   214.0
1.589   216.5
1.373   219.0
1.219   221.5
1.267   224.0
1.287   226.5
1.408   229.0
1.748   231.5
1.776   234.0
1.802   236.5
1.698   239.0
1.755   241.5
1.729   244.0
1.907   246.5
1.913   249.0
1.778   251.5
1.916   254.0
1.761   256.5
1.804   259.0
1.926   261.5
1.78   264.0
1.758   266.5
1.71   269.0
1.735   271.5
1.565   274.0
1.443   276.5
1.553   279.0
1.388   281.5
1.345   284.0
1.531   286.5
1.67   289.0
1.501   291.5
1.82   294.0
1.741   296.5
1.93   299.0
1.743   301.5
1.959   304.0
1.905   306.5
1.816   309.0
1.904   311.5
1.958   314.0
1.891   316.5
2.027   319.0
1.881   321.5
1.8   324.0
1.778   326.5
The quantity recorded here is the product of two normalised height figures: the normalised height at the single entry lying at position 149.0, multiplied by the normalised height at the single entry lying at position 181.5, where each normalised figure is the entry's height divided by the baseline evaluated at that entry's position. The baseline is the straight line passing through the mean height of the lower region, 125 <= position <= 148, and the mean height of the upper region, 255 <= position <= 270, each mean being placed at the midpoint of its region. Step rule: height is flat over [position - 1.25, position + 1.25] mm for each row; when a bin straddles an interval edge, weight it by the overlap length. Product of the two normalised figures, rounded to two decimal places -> 0.93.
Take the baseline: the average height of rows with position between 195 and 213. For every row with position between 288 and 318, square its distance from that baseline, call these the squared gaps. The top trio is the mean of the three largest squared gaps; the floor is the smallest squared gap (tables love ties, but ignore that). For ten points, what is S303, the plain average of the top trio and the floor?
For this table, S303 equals 0.025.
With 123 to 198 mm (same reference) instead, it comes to 0.026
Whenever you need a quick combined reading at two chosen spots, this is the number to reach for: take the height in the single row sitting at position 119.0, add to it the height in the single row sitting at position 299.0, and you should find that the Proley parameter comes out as 3.67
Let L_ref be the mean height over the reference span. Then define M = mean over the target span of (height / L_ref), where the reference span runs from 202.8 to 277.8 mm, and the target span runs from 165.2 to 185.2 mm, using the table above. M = 1.09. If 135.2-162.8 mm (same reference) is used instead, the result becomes 1.09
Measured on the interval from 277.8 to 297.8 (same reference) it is 0.94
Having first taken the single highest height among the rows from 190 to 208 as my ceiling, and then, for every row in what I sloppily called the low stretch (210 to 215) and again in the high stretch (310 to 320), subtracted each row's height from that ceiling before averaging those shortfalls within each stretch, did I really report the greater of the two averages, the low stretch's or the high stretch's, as 0.2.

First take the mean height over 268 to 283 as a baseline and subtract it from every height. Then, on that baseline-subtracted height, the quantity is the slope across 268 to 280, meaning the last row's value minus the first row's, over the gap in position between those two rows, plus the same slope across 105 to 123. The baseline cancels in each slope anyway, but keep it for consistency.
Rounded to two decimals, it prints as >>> -0.03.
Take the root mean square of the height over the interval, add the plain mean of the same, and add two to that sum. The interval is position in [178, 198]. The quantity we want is 5.60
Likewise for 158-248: 5.43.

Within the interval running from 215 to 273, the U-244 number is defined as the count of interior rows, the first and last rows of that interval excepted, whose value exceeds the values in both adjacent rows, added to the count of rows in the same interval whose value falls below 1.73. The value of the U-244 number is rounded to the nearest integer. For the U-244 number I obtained 14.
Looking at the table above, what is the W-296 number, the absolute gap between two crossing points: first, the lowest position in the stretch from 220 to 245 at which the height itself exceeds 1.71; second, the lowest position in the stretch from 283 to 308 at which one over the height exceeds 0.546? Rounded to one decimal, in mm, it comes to 52.5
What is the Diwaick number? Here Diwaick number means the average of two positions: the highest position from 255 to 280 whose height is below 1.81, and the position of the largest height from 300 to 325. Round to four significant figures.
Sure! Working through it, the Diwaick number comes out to 299.0 mm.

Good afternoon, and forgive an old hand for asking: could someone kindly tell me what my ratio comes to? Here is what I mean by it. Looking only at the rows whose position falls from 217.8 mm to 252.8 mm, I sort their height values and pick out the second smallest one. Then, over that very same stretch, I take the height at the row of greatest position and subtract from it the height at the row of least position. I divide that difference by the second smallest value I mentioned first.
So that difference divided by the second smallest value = 0.32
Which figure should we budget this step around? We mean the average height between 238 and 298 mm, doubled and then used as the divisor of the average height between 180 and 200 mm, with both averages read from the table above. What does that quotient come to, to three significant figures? 0.526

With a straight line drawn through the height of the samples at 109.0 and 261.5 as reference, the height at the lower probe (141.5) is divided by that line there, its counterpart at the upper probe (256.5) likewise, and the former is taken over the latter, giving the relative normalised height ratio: 1.3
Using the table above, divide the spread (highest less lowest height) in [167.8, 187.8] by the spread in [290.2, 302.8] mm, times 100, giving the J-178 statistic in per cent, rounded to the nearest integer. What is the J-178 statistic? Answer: 35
